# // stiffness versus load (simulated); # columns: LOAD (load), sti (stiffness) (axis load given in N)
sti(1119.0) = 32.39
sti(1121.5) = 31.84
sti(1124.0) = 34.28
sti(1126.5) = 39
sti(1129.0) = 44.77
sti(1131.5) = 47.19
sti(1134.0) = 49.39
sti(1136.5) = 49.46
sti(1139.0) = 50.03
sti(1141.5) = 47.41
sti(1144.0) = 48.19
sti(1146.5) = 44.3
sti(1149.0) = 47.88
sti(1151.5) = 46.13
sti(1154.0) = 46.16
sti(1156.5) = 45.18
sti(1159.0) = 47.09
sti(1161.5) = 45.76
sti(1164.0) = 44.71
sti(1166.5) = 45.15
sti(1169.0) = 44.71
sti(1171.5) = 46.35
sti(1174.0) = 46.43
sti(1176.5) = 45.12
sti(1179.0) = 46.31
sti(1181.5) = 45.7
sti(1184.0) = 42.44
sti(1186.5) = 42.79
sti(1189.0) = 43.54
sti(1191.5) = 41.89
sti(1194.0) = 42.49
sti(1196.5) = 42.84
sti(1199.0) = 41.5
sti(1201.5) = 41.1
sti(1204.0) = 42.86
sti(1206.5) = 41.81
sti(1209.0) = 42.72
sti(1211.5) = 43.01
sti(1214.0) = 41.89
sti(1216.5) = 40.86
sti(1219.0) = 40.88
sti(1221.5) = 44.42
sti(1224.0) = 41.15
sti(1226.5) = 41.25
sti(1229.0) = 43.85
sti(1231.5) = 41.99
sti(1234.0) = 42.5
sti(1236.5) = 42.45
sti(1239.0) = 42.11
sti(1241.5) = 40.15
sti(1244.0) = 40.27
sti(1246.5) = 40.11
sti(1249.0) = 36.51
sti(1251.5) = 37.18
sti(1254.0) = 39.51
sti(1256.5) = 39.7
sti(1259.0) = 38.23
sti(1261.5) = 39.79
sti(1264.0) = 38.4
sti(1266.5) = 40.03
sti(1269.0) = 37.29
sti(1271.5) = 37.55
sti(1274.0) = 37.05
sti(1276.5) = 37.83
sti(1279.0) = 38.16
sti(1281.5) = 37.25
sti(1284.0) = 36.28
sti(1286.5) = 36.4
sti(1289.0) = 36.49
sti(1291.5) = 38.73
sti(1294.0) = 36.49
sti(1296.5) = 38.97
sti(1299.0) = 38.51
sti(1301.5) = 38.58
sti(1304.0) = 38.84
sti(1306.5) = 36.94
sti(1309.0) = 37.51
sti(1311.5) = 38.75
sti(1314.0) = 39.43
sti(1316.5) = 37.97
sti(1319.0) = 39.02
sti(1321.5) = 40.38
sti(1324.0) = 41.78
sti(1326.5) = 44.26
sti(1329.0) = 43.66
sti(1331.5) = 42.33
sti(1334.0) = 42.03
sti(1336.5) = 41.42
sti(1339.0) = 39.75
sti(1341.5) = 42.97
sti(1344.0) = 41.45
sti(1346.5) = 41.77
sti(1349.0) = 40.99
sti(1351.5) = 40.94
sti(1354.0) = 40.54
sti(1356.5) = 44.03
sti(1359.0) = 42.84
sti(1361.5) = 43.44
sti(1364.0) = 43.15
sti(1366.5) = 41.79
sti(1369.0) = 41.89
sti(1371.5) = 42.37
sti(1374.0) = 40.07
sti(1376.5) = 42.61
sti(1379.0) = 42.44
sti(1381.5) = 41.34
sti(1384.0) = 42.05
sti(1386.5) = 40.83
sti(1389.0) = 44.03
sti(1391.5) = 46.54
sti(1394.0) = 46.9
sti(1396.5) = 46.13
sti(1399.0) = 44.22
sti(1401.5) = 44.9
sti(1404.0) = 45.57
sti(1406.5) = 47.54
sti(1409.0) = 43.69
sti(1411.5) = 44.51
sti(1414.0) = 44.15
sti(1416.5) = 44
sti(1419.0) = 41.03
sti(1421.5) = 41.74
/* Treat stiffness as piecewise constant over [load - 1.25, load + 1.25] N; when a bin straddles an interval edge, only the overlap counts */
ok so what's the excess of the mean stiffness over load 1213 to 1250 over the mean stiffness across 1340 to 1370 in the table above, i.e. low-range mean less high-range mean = -1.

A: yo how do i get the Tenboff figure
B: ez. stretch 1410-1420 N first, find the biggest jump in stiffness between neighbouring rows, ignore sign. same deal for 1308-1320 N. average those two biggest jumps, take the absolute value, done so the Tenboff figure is 2.2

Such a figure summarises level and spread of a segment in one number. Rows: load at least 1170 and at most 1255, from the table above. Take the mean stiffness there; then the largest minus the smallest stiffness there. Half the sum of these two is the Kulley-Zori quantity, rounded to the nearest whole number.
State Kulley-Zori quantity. 26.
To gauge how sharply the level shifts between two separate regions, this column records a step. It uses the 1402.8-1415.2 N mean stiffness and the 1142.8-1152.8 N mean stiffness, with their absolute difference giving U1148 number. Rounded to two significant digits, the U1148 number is 1.5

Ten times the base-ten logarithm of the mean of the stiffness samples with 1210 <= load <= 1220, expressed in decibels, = 16.2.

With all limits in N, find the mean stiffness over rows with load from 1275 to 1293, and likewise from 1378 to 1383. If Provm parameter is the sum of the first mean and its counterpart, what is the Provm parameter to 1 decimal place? 79.2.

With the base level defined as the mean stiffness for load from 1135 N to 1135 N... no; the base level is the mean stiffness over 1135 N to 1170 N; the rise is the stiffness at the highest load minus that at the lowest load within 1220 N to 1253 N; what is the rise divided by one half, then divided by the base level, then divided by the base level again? -0.007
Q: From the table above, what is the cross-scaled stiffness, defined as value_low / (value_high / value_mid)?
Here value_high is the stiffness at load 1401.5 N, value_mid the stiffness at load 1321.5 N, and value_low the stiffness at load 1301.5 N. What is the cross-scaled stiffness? 35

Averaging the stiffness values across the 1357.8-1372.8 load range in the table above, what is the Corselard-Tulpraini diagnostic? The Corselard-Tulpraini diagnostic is 42.6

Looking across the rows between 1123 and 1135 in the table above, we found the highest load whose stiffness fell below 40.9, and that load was 1126.5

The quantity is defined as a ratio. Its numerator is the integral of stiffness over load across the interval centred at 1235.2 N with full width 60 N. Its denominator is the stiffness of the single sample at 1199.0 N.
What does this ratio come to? 59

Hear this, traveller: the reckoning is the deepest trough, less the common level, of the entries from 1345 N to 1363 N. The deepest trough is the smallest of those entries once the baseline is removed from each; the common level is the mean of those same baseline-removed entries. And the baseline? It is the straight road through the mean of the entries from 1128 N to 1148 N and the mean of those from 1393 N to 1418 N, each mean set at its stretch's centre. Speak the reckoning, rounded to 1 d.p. -1.5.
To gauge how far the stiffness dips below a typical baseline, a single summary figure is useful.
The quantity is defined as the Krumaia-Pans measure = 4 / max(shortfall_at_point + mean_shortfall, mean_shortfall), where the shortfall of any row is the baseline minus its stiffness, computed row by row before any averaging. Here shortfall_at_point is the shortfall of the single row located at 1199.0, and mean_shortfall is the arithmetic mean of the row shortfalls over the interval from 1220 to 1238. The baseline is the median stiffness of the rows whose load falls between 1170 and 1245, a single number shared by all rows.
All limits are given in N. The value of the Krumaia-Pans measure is 4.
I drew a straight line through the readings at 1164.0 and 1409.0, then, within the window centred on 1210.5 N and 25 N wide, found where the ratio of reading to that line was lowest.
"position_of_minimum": 1216.5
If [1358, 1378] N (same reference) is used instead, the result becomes 1374.0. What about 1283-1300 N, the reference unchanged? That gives 1284.0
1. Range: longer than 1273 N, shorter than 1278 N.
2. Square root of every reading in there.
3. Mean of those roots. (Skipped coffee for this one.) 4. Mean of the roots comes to 6.12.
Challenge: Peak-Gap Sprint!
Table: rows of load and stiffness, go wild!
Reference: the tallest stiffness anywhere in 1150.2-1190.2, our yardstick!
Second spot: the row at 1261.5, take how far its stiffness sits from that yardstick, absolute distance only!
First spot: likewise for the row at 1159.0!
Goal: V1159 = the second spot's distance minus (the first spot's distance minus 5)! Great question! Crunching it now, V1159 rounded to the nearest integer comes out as 12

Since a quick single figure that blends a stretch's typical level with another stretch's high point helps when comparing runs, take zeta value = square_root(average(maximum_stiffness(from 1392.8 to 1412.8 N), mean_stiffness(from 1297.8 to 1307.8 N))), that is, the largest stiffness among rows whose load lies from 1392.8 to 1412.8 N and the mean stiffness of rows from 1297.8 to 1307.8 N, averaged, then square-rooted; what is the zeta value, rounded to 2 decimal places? 6.55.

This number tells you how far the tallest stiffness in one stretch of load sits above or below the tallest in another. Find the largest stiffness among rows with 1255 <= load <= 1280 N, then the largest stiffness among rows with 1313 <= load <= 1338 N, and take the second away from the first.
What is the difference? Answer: -4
